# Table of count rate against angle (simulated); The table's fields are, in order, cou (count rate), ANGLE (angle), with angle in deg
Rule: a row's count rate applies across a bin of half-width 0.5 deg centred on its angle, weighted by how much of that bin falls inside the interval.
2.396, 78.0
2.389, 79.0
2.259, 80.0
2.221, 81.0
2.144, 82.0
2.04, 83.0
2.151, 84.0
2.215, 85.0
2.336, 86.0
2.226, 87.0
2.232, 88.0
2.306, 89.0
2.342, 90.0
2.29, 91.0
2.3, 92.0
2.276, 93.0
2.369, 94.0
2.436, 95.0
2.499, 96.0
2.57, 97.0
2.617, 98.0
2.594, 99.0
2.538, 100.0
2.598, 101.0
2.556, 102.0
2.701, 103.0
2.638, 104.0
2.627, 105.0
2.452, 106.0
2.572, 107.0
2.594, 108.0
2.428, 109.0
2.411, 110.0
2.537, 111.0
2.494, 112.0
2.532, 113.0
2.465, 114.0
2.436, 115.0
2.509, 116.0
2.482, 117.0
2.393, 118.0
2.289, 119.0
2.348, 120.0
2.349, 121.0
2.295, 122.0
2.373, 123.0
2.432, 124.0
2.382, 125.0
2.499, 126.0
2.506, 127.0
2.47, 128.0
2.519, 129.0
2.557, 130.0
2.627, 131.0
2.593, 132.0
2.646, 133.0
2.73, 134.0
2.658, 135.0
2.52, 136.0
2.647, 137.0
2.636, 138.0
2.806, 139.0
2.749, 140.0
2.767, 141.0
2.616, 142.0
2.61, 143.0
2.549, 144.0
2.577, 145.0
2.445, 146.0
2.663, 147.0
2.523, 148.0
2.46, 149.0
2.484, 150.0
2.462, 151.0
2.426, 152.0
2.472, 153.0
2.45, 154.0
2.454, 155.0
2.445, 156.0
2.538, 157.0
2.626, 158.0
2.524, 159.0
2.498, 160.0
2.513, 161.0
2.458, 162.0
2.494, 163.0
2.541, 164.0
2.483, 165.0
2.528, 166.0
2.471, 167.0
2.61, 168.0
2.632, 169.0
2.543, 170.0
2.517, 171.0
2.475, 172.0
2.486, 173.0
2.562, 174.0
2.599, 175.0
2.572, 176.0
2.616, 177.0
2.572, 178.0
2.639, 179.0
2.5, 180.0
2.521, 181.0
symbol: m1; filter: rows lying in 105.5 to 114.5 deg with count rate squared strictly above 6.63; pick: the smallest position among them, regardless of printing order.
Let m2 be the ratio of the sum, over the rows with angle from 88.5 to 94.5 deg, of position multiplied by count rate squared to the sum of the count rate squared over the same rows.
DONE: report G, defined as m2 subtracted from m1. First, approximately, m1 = 108.0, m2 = 91.5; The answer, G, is 16.5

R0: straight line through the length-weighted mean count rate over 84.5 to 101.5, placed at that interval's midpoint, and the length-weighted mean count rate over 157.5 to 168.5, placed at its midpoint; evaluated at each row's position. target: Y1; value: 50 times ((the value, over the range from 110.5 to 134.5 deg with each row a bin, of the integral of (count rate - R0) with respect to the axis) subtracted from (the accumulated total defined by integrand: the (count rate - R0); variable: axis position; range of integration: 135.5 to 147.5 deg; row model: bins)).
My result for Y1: 55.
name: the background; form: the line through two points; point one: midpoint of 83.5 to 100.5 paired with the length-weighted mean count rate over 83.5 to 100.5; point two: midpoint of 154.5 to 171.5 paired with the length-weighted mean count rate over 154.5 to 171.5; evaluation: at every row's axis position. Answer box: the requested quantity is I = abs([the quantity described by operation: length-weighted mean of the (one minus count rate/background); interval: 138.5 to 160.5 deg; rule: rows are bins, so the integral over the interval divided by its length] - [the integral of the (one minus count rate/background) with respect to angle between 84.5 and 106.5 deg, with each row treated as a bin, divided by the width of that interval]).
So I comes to 0.003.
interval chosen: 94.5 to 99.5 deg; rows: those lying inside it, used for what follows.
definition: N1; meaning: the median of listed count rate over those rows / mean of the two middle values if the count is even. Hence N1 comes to 2.57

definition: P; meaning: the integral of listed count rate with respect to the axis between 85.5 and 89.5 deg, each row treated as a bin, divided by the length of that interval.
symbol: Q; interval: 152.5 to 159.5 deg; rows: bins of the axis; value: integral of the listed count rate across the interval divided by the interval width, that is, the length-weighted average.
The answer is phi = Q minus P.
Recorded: 0.23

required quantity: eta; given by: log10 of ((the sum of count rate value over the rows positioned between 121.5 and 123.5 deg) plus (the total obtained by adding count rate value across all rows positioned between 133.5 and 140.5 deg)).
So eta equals 1.37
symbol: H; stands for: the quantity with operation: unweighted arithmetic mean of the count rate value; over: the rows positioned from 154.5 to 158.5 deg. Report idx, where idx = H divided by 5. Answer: 0.50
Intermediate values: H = 2.52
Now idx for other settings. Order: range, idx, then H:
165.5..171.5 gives 0.51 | 2.55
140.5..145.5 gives 0.52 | 2.62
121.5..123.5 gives 0.47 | 2.33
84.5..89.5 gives 0.45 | 2.26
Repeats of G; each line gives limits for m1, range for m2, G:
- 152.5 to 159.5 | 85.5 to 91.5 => 69.5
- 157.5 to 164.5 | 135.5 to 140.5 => 19.9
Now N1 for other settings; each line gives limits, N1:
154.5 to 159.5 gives 2.52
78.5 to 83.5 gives 2.22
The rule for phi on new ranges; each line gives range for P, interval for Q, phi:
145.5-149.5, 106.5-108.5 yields 0.06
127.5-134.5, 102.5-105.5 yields 0.06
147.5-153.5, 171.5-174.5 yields 0.04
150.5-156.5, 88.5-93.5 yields -0.15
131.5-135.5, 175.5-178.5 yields -0.07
